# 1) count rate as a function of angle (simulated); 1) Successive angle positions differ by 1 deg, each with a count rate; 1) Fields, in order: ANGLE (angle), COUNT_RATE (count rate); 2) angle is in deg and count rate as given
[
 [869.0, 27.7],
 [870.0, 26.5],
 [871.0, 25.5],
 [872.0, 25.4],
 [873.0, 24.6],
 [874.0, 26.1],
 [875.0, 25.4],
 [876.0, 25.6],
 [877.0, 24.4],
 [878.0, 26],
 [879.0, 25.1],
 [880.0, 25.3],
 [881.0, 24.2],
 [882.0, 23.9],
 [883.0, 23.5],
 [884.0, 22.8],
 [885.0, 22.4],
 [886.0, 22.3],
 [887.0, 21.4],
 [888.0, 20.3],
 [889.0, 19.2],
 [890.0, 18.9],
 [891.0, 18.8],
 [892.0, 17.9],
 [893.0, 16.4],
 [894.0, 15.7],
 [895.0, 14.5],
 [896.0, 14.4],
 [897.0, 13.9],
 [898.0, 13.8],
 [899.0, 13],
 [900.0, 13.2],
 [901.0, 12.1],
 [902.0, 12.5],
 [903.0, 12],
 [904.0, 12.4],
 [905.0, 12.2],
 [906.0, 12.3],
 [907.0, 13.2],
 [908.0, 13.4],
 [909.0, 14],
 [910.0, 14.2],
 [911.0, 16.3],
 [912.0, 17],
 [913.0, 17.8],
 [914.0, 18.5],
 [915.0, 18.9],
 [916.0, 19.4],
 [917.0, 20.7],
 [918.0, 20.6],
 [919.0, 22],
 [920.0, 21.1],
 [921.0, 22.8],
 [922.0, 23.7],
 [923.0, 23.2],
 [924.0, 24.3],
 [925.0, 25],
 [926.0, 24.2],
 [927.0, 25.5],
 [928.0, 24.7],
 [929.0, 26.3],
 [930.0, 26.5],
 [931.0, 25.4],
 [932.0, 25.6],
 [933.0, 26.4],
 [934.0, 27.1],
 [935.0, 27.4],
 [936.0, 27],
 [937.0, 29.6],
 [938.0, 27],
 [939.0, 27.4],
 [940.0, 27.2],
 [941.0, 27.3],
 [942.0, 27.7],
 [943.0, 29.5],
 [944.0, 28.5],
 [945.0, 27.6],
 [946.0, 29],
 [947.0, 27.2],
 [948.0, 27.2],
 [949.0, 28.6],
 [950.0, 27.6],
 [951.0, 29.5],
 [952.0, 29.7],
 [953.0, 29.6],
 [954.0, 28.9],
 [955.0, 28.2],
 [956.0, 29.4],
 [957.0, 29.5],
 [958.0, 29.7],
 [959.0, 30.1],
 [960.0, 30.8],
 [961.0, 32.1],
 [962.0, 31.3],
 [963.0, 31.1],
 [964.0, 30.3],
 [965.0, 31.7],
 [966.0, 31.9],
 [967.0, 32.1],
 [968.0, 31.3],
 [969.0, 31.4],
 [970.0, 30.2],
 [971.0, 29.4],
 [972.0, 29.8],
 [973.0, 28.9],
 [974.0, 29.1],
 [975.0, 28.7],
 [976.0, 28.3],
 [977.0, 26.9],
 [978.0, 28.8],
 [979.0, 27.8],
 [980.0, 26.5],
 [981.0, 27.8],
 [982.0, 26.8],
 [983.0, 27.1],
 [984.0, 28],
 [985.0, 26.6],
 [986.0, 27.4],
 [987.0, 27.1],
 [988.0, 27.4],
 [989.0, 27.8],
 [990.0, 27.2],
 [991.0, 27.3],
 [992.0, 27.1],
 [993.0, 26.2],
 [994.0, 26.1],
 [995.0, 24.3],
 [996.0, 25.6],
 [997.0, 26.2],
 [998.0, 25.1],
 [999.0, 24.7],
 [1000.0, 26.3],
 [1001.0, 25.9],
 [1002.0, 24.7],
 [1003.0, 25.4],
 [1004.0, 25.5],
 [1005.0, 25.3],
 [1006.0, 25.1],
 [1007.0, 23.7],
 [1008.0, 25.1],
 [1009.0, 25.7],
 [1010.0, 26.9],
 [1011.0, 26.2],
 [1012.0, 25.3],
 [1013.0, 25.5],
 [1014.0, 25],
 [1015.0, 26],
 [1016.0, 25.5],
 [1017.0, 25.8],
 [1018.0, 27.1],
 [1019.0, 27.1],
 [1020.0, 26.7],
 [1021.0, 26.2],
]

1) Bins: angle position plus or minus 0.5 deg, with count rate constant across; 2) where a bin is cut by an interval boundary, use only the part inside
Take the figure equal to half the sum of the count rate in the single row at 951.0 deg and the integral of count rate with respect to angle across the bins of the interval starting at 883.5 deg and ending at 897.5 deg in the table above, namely 144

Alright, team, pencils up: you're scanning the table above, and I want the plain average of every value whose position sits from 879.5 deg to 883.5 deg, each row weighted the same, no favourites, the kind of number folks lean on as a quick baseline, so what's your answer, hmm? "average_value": 24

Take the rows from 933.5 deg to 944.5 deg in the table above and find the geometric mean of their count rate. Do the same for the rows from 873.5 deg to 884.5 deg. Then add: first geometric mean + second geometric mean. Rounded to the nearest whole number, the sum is 53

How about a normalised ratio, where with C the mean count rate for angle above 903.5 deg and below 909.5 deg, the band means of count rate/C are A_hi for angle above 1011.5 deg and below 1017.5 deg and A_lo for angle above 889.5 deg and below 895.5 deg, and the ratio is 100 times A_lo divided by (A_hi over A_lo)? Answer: 88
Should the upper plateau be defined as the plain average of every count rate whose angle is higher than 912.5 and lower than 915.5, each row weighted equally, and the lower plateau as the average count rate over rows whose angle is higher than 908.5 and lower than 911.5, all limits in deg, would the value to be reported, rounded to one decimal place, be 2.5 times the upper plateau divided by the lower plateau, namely 3.1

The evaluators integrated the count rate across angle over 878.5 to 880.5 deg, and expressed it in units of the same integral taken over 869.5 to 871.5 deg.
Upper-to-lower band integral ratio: 0.97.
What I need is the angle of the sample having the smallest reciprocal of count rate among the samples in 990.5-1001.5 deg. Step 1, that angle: 991.0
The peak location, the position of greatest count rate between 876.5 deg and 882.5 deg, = 878.0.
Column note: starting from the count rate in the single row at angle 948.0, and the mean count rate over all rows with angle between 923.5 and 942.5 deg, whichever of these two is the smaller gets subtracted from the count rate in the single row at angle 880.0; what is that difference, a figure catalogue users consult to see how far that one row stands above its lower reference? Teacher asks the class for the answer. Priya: -1.1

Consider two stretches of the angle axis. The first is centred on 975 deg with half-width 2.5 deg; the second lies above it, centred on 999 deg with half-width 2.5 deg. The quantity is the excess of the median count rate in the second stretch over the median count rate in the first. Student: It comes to -3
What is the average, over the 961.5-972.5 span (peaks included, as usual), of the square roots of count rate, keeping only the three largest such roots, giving 5.6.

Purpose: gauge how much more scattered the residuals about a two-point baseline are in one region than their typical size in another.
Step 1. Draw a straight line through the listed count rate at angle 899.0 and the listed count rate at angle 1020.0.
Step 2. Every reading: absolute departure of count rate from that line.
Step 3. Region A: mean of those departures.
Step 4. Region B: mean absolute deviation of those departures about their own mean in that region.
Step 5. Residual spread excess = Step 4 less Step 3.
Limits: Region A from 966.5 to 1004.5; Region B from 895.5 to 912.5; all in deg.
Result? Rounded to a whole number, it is -4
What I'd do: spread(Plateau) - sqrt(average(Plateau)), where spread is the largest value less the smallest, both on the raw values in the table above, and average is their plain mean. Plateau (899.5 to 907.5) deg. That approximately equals -2.3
